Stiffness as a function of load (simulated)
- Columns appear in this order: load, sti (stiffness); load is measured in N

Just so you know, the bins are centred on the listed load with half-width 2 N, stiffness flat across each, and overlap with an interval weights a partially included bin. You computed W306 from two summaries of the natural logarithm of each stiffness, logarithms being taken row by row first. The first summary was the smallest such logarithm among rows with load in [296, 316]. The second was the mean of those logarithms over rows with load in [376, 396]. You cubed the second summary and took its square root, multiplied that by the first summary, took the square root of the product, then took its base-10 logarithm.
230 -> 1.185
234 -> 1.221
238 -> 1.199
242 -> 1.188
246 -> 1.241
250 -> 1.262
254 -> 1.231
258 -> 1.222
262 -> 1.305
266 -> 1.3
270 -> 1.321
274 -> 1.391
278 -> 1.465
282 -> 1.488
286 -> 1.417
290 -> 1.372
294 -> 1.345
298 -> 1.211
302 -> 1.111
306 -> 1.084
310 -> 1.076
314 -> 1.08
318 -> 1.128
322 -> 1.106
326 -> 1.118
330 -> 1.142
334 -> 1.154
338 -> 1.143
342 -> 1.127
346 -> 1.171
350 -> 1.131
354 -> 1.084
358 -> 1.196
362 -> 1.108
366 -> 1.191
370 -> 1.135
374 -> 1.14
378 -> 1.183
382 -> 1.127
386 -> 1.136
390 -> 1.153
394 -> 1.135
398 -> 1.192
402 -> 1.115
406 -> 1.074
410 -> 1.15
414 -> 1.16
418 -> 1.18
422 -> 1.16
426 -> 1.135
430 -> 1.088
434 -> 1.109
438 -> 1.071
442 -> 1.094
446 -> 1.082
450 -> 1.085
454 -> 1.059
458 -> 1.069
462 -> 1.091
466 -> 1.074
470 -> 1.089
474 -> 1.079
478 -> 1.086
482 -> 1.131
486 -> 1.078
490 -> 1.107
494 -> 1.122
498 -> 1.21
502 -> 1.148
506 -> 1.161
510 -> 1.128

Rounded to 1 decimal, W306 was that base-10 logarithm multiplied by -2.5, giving 3.0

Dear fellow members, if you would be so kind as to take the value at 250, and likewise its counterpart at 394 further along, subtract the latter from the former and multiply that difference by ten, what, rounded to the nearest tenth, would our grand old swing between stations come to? 1.3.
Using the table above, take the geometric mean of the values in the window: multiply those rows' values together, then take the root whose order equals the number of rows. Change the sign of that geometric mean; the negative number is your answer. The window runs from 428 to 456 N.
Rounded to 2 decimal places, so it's -1.08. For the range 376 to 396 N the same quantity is -1.15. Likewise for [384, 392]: -1.14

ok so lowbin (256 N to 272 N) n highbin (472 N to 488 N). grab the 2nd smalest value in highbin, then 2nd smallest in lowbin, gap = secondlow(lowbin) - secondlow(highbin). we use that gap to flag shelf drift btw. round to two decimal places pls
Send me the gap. 0.22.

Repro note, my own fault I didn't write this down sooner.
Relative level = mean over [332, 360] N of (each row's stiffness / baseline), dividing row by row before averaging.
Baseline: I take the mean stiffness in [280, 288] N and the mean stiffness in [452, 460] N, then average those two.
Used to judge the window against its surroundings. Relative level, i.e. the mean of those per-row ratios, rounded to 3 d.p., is 0.909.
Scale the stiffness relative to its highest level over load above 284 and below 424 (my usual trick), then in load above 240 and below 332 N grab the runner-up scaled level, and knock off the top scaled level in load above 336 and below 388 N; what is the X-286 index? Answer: 0.190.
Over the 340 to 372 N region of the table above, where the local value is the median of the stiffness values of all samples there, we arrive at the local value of 1.13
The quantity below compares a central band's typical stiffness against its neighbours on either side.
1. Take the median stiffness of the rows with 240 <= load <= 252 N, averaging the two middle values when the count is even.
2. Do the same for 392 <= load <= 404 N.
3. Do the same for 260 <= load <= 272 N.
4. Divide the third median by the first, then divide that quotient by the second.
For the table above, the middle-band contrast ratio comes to 0.93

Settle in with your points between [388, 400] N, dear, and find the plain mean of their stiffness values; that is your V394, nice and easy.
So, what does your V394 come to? 1.16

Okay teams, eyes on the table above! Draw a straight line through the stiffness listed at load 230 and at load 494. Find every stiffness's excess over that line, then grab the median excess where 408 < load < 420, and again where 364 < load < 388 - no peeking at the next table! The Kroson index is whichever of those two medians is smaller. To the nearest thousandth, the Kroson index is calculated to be -0.011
